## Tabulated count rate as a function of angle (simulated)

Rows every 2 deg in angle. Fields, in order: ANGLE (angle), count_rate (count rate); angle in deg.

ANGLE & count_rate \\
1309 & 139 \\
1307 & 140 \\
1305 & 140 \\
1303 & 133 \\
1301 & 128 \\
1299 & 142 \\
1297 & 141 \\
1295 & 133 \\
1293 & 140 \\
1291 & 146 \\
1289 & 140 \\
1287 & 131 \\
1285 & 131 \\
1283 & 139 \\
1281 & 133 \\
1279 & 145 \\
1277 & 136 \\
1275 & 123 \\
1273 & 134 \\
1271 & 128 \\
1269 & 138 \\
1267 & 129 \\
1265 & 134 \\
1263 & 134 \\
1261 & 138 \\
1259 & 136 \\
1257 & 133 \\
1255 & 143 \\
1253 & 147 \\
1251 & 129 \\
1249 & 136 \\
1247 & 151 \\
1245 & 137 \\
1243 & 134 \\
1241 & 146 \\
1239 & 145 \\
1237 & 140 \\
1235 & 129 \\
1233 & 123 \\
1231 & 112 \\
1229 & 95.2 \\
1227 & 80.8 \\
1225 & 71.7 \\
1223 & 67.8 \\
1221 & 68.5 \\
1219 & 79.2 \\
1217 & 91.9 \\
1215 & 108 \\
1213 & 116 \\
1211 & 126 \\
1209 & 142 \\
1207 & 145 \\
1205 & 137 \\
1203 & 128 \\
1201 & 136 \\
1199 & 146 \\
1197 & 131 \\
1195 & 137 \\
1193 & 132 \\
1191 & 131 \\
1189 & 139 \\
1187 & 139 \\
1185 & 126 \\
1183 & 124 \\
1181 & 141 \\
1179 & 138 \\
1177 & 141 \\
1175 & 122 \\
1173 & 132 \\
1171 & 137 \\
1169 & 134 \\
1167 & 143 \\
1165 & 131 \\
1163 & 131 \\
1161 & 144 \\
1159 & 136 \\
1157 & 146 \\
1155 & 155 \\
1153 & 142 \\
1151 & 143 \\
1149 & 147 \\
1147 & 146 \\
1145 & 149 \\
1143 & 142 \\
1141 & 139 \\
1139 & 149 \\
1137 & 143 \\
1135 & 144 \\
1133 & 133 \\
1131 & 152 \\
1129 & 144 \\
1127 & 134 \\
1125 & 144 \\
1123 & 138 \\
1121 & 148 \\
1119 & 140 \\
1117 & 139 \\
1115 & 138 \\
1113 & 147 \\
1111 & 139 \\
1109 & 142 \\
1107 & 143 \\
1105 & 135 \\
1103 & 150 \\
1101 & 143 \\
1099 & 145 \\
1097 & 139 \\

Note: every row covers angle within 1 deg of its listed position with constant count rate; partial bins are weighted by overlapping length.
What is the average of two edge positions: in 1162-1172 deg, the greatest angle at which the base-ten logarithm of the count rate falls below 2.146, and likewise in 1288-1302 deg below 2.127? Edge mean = 1236 deg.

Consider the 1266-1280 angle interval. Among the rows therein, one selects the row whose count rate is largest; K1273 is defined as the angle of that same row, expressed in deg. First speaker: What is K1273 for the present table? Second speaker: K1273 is 1279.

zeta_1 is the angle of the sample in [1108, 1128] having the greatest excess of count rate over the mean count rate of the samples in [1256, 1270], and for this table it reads 1121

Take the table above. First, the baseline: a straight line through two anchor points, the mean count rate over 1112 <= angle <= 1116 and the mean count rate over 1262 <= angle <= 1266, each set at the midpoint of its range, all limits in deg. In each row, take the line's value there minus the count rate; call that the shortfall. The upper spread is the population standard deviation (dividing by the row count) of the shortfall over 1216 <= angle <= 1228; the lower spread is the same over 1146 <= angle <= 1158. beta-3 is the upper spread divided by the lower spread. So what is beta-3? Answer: 1.96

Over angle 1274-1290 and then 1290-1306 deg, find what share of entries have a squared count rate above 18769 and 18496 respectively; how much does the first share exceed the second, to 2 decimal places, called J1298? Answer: -0.25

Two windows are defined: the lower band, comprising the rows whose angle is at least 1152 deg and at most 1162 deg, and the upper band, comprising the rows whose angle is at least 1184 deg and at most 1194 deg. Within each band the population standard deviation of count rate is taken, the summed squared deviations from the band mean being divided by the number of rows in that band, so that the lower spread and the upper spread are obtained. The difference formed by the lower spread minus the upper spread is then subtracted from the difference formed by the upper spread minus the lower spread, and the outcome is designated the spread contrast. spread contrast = -2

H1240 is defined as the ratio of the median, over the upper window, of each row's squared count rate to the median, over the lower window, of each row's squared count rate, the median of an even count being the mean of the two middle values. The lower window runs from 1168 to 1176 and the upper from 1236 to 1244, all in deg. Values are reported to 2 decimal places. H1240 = 1.15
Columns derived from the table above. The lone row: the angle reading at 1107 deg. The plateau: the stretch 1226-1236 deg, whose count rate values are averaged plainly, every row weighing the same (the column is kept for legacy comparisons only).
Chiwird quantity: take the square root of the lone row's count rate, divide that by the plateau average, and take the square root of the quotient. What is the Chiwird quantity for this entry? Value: 0.333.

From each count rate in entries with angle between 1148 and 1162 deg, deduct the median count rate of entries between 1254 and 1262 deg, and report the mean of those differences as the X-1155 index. 8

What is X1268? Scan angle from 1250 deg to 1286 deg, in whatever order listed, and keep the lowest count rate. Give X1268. 123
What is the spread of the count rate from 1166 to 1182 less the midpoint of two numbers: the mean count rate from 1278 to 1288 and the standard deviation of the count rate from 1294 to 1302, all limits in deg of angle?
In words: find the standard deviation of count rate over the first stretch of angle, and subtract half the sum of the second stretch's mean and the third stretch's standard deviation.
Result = -64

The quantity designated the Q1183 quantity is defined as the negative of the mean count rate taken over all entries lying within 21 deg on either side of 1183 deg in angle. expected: -134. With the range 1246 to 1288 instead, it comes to -136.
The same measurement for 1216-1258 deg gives -117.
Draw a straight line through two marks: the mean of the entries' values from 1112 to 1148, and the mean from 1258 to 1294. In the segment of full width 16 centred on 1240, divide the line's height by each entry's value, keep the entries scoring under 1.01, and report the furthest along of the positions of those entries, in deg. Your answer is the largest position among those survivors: 1247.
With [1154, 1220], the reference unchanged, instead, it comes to 1209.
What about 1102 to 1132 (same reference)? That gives 1131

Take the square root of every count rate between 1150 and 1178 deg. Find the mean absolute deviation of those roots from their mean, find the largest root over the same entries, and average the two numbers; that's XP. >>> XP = 6.36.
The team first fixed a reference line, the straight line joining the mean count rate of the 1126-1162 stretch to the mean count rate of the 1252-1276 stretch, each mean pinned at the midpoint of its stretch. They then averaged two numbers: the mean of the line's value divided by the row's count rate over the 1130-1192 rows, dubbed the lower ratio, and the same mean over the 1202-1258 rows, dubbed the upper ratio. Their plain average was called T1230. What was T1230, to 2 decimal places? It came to 1.12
